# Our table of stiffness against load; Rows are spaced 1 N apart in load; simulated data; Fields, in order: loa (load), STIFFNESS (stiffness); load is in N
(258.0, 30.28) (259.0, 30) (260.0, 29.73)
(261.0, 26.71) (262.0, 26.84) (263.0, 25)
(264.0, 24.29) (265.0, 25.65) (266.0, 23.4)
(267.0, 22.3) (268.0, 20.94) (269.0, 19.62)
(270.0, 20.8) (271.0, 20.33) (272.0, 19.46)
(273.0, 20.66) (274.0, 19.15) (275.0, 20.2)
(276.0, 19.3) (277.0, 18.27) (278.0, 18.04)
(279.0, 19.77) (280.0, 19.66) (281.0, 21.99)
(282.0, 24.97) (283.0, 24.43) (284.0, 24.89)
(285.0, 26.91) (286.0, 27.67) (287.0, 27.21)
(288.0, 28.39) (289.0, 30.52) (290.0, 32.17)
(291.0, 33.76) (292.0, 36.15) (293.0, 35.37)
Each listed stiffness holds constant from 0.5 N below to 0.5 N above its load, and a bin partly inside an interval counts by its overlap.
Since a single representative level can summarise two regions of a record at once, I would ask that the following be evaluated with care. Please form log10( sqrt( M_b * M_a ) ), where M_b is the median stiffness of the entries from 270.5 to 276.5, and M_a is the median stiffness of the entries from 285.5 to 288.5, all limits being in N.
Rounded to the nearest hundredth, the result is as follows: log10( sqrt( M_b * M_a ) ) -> 1.37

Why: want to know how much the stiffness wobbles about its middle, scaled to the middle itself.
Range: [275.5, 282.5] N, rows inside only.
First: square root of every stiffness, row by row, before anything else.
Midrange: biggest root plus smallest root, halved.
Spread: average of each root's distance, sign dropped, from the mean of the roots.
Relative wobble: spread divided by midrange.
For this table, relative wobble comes 0.043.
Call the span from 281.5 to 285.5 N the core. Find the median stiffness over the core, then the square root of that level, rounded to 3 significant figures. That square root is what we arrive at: 4.99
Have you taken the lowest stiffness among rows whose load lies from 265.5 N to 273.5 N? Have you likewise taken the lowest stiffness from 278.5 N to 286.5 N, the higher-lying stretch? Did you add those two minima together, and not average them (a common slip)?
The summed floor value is 39.1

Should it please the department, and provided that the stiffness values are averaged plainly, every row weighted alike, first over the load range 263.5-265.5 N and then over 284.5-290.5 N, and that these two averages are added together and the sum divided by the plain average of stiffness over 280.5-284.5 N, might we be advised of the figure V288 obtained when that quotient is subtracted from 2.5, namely 0.27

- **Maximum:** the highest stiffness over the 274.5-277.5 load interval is 20.2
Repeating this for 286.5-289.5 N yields 30.52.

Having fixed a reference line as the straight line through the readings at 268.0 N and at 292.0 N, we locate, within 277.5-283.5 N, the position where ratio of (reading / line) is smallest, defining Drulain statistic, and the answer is 278.0 N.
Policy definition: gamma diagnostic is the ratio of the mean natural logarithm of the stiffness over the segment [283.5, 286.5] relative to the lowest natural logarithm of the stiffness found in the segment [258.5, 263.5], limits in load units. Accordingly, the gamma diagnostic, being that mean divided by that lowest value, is 1.02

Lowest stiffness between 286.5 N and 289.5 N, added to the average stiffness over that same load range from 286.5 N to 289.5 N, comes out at 56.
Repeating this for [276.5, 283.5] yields 39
